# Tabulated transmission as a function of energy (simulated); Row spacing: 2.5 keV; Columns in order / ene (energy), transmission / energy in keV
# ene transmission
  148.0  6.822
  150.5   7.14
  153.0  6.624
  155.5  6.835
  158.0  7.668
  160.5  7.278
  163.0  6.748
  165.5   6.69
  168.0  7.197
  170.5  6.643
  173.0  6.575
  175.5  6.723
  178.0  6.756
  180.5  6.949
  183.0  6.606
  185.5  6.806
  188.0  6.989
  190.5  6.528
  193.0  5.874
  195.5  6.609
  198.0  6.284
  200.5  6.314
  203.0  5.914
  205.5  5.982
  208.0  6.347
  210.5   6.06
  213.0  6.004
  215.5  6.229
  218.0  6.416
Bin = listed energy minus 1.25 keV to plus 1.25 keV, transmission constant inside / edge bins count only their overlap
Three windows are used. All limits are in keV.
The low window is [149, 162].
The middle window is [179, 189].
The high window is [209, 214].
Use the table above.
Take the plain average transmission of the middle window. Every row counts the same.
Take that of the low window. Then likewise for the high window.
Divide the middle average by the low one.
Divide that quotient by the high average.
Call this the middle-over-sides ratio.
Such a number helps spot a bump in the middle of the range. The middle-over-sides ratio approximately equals 0.159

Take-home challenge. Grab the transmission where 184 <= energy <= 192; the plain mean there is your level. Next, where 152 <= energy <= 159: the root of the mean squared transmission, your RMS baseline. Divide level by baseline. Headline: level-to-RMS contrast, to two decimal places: 0.96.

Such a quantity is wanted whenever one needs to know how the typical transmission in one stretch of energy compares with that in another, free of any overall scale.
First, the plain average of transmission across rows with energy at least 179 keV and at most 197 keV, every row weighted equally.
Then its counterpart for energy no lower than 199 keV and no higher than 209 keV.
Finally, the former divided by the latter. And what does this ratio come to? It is 1.08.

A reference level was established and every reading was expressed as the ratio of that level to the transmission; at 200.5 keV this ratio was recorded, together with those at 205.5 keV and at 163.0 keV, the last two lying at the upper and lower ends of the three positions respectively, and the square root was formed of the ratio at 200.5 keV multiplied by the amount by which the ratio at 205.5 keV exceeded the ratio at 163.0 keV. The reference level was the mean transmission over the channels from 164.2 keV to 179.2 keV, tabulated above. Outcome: 0.37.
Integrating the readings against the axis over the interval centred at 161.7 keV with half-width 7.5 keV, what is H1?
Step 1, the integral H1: 106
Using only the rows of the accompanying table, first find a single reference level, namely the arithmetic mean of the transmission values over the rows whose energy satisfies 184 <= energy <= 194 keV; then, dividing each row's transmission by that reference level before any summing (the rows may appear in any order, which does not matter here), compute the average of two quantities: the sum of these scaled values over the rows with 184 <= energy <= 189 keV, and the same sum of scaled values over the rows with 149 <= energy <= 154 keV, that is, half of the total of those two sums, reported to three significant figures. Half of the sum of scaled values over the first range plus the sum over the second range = 2.10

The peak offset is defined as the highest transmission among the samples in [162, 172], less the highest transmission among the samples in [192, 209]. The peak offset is 0.59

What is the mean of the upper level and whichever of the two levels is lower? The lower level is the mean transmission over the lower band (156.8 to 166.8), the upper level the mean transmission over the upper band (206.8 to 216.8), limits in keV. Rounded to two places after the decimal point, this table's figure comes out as 6.16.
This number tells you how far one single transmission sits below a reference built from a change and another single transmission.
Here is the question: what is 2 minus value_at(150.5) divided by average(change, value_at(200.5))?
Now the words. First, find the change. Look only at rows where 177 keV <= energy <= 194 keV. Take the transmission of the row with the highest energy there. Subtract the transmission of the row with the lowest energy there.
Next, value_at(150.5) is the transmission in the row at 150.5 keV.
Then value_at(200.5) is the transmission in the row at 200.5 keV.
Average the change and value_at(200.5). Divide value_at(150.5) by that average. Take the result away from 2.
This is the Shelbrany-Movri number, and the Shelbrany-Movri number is -0.63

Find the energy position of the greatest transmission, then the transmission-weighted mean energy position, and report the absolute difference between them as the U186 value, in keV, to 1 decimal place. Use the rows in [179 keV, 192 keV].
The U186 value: 2.5 keV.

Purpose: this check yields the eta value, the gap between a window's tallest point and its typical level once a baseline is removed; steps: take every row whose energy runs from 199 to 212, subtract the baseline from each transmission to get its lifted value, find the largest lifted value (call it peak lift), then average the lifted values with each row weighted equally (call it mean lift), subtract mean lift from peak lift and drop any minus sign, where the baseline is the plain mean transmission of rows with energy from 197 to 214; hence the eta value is 0.2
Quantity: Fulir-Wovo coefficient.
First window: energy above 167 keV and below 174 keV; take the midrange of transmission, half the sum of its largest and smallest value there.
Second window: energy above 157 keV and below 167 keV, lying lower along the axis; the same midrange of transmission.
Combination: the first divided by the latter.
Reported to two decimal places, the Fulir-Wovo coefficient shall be 0.96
